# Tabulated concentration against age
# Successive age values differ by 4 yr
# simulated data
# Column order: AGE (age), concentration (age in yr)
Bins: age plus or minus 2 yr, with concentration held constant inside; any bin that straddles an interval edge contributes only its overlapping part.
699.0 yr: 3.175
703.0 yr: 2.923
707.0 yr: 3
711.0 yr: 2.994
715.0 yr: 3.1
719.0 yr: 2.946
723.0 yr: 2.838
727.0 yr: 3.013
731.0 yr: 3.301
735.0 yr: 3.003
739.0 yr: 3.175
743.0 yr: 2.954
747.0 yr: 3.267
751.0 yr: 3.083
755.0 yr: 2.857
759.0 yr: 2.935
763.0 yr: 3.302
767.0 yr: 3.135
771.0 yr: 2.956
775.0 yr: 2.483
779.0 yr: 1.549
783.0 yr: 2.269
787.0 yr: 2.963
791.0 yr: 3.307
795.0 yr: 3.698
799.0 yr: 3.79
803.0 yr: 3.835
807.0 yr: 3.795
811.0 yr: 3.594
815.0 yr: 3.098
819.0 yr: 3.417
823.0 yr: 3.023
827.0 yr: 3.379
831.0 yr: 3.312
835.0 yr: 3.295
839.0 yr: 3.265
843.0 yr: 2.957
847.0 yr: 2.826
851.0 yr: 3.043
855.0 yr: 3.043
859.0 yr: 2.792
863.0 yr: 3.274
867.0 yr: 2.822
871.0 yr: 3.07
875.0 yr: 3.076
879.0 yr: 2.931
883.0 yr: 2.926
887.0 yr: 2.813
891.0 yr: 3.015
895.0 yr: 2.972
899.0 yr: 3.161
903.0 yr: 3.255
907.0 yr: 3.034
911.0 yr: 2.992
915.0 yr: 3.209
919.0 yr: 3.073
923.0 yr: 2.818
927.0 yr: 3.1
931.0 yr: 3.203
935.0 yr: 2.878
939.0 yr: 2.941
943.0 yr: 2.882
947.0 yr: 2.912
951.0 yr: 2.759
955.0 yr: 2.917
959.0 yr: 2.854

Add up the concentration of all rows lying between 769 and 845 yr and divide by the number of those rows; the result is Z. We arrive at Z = 3.16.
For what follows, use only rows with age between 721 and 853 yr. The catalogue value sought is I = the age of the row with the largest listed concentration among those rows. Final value 803.0 yr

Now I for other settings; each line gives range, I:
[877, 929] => 903.0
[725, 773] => 763.0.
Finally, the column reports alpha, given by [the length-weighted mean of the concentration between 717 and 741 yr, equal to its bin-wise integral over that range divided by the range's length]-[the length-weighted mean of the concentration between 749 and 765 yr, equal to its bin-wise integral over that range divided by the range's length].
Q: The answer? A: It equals 0.00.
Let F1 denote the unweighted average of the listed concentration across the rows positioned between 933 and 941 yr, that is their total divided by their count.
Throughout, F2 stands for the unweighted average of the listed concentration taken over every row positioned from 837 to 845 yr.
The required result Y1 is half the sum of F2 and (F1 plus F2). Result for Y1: 4.57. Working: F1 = 2.9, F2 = 3.11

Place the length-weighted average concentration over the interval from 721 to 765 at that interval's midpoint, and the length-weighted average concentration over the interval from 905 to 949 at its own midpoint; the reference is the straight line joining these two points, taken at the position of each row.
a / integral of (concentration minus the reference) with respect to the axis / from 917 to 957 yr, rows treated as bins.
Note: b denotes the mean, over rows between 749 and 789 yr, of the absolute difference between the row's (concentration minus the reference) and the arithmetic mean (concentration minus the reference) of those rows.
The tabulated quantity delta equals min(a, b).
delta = -2.1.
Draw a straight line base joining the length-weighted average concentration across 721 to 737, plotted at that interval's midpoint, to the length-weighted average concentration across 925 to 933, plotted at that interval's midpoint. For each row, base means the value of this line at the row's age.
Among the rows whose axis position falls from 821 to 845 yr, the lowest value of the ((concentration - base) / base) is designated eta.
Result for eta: -0.05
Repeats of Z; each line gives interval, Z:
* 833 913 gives 3.03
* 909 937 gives 3.04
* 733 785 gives 2.84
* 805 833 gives 3.37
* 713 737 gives 3.03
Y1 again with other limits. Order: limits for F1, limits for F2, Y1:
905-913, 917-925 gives 4.45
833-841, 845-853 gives 4.57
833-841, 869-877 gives 4.71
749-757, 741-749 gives 4.60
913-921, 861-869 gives 4.62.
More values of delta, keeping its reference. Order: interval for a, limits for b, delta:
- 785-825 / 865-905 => 0.1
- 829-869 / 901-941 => 0.1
